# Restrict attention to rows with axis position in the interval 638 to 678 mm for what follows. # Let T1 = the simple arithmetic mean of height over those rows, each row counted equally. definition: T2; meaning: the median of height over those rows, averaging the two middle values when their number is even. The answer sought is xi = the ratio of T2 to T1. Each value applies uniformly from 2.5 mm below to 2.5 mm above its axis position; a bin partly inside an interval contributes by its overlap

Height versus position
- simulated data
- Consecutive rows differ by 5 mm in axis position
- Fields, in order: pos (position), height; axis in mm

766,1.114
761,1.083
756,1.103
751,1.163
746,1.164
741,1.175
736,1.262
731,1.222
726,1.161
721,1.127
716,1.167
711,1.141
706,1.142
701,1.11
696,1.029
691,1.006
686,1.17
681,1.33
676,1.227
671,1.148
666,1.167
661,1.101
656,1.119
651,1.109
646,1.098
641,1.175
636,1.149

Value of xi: 0.99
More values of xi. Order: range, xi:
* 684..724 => 1.02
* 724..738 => 1.01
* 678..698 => 0.97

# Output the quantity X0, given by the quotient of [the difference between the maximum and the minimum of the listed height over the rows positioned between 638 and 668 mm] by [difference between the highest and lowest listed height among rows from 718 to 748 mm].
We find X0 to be 0.57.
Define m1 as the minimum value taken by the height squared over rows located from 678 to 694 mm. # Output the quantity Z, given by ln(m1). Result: 0.012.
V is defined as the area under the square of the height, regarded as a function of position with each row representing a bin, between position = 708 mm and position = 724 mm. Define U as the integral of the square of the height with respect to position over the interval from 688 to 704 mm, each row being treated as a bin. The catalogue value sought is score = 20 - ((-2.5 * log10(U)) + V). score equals 2.1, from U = 17.9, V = 21.0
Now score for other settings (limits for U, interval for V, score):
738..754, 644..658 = 6.1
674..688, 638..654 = 3.0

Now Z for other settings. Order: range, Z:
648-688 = 0.192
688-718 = 0.012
